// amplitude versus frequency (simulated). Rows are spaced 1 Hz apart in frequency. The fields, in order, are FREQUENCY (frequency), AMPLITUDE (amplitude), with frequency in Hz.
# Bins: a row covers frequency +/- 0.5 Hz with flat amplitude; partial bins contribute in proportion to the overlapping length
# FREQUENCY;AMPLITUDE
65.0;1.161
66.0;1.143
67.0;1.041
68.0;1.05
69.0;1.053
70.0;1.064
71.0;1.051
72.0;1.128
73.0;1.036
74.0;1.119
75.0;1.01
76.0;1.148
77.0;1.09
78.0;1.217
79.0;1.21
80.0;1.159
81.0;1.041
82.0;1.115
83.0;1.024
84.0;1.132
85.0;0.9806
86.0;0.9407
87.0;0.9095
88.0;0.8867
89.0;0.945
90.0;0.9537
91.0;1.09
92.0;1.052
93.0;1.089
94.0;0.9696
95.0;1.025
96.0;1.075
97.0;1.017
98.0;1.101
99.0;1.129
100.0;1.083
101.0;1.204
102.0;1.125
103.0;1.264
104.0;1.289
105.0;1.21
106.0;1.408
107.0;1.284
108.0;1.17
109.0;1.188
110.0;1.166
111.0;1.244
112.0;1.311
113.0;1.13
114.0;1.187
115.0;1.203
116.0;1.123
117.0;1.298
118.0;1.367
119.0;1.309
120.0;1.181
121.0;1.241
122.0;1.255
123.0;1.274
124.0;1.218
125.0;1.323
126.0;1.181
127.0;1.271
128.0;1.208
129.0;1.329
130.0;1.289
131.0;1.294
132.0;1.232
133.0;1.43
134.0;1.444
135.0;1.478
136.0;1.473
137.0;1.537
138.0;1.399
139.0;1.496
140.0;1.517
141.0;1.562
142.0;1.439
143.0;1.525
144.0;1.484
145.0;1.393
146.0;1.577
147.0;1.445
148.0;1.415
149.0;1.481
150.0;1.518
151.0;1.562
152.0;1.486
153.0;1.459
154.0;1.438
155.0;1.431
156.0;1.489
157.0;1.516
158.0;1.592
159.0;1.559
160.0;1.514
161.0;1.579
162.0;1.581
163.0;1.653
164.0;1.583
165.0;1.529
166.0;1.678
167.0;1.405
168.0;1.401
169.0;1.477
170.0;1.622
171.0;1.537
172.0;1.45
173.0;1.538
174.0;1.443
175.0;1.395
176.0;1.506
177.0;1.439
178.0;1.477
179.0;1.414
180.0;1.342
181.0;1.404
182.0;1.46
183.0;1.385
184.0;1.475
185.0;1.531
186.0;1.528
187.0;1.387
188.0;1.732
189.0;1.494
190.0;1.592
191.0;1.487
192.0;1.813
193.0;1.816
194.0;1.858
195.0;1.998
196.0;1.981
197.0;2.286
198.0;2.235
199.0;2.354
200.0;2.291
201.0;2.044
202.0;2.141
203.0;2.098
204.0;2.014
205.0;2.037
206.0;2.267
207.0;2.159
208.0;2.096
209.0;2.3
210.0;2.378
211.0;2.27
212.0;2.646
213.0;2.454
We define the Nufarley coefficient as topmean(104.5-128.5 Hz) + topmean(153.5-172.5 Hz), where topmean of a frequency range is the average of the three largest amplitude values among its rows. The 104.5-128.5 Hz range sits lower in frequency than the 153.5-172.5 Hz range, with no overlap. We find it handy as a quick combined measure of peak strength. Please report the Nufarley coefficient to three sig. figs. 3.02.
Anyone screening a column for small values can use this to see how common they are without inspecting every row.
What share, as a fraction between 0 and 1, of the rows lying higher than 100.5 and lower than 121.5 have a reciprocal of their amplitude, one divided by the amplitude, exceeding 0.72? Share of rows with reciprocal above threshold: 1.0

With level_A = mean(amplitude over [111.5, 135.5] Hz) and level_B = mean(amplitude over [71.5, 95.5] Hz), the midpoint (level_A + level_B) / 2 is 1.16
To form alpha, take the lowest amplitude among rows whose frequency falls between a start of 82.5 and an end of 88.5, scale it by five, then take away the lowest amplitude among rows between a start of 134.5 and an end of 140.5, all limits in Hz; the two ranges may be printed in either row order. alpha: 3.03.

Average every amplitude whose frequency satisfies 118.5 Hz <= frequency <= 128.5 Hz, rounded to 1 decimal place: 1.2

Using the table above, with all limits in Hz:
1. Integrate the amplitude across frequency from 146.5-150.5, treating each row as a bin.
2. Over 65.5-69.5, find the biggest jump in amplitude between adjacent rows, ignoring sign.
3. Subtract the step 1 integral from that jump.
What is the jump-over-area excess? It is -5.76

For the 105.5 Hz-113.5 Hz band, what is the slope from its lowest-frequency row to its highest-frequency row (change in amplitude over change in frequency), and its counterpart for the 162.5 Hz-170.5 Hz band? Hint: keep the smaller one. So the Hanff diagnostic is -0.040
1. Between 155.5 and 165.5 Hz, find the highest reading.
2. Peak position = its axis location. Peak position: 163.0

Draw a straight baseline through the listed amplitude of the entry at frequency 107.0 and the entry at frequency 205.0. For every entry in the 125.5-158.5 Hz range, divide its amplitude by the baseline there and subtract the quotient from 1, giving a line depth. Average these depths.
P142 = 0.08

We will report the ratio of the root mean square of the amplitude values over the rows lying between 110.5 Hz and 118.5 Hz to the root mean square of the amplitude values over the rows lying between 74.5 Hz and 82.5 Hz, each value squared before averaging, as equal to 1.10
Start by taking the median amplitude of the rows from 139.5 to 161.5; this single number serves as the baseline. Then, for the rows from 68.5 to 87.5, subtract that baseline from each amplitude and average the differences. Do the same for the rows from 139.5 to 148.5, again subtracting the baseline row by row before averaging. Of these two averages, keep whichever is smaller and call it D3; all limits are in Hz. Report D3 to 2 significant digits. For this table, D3 -0.43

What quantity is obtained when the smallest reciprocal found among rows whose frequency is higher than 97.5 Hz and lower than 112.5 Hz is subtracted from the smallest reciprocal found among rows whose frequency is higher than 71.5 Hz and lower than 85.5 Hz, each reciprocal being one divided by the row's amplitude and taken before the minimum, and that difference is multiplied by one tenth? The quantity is 0.011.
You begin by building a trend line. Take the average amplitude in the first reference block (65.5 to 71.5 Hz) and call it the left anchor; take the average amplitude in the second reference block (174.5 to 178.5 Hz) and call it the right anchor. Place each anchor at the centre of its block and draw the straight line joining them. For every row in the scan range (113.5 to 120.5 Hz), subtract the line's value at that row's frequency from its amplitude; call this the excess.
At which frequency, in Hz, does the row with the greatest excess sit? 118.0 Hz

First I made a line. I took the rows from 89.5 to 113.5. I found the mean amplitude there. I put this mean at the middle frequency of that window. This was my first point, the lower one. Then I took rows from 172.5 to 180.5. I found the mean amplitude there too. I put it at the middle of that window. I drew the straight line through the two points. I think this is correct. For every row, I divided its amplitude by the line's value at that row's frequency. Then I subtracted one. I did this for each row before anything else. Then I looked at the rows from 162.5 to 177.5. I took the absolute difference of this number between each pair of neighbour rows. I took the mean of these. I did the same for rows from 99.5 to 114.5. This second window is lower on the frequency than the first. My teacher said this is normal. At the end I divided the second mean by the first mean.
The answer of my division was 1.15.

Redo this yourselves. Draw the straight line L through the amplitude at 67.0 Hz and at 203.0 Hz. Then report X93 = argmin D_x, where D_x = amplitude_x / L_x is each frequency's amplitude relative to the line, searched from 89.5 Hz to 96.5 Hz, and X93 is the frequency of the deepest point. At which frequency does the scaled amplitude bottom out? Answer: 94.0 Hz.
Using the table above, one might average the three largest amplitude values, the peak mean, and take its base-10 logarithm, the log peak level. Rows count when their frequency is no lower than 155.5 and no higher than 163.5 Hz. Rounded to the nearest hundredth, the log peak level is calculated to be 0.21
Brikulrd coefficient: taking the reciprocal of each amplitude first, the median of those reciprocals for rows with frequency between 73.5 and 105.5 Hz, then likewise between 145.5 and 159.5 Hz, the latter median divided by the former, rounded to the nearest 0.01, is 0.73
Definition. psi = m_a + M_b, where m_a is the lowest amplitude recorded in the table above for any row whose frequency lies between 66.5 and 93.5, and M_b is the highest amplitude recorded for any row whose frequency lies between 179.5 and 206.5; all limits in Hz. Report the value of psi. 3.2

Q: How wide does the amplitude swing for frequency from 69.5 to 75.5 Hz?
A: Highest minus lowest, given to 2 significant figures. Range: 0.12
